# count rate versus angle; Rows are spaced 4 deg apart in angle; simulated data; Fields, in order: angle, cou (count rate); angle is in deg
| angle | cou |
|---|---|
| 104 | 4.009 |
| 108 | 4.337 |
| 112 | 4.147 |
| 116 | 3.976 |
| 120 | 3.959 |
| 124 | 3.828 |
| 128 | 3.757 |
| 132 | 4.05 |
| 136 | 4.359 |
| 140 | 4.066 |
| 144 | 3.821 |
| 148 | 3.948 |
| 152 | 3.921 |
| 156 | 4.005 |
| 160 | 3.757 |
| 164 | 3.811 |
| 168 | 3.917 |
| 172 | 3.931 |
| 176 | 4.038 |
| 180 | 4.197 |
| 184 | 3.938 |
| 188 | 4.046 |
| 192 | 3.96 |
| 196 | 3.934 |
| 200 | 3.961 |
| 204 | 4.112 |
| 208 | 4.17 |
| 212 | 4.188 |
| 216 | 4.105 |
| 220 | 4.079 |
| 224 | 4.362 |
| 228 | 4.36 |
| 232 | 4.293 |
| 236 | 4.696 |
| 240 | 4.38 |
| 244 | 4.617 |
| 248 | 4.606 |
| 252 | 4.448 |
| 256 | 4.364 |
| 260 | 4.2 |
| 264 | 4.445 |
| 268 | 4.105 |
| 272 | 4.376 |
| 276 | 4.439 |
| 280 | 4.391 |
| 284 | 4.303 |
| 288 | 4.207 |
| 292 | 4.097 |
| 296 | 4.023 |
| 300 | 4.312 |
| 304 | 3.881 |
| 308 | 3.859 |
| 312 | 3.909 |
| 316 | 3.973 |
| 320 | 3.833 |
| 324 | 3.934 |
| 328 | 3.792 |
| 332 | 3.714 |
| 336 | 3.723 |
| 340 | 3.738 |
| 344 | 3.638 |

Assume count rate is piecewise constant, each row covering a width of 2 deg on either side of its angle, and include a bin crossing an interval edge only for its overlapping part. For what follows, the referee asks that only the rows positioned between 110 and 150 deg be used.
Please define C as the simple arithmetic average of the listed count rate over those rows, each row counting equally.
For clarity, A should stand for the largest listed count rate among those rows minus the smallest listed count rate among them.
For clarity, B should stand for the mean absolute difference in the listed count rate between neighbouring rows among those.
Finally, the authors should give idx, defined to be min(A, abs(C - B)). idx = 0.602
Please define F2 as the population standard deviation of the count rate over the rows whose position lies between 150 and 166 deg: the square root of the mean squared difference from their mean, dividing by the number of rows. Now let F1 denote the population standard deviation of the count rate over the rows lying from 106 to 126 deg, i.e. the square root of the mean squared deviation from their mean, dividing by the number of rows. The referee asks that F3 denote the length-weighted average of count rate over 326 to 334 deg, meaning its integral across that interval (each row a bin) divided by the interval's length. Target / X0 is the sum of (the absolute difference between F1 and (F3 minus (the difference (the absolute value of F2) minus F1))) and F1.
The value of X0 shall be 3.83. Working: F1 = 0.18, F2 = 0.10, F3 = 3.75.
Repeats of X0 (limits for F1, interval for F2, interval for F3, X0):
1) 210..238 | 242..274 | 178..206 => 4.05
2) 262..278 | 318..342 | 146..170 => 3.96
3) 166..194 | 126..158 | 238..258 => 4.40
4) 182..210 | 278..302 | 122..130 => 3.75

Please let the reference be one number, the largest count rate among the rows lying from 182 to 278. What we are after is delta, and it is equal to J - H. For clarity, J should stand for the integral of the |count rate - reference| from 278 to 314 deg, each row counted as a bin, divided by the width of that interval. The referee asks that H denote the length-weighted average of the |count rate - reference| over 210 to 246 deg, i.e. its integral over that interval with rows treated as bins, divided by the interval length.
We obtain 0.23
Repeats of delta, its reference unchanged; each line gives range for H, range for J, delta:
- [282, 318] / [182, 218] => 0.02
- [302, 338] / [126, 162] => -0.12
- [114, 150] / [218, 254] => -0.45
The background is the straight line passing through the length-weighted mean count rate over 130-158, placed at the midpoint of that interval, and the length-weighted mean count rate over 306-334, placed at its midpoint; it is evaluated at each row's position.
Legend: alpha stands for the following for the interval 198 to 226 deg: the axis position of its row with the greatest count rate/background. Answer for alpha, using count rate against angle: 224 deg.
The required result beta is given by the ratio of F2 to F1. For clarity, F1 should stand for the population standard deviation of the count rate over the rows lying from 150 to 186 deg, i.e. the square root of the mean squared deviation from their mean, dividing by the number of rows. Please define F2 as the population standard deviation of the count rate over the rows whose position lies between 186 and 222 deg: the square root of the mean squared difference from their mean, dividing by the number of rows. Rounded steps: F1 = 0.120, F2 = 0.088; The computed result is 0.73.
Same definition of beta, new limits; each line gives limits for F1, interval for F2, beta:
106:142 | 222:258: 0.70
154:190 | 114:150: 1.36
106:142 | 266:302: 0.72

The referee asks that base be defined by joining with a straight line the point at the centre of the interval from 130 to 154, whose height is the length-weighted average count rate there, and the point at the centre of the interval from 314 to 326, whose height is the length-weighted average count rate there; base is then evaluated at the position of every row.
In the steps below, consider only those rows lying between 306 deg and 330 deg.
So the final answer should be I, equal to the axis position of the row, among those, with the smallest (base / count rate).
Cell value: 316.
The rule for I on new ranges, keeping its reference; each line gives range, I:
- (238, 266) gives 244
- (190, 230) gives 228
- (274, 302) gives 276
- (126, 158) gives 136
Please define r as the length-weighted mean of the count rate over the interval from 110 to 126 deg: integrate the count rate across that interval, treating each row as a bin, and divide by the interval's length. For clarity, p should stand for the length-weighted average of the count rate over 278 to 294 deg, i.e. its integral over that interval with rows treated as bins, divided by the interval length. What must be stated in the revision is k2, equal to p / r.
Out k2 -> 1.07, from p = 4.25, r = 4.0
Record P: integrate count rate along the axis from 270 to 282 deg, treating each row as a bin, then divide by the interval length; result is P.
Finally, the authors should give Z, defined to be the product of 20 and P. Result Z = 88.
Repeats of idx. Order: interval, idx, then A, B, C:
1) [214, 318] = 0.837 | 0.84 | 0.158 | 4.26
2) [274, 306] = 0.558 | 0.56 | 0.162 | 4.21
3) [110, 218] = 0.602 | 0.60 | 0.126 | 4.00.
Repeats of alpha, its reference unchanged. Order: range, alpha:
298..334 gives 300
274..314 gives 276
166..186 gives 180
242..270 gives 244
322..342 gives 324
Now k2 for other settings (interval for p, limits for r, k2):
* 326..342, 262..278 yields 0.86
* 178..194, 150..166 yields 1.04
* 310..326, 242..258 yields 0.87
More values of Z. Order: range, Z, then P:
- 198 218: 82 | 4.11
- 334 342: 75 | 3.73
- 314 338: 77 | 3.83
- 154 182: 79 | 3.95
